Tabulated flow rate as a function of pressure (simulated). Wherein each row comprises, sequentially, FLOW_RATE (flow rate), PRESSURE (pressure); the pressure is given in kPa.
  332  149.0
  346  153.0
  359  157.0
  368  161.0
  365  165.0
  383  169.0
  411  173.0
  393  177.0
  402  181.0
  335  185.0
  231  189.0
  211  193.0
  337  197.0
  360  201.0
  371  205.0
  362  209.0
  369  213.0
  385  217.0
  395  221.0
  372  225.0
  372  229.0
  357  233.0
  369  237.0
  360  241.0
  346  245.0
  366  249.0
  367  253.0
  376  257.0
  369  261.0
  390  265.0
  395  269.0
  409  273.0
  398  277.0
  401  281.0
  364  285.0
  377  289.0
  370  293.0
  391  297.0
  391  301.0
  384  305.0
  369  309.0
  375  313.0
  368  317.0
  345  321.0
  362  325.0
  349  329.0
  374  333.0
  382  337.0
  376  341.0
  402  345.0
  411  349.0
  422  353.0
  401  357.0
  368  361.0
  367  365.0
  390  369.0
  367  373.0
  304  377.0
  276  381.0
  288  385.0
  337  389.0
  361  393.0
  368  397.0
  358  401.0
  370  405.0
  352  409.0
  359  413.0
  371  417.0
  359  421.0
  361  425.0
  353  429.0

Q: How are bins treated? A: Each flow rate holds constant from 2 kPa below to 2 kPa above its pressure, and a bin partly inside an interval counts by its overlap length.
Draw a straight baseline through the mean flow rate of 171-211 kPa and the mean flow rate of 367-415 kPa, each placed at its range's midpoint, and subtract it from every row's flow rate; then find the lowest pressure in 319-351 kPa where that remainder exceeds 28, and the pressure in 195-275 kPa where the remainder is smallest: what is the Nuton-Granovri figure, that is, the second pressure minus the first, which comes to -136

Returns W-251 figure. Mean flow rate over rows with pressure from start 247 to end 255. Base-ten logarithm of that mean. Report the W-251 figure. 2.56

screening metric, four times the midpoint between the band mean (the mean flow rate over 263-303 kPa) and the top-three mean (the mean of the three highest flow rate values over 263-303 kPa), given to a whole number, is 1583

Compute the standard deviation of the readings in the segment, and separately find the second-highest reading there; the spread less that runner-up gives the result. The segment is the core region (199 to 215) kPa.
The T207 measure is -364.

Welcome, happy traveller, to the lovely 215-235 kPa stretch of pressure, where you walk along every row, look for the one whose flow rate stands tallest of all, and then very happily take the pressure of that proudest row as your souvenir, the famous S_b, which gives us 221.0 kPa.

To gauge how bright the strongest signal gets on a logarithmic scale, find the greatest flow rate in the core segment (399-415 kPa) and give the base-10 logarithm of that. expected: 2.57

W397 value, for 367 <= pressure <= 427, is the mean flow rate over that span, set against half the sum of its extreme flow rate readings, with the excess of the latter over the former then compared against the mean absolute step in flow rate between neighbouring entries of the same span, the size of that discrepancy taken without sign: 35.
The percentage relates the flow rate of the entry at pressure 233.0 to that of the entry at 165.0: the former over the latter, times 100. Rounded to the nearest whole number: 98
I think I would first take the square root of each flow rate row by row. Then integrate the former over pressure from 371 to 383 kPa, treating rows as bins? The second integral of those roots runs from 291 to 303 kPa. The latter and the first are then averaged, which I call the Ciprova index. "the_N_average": 224.0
